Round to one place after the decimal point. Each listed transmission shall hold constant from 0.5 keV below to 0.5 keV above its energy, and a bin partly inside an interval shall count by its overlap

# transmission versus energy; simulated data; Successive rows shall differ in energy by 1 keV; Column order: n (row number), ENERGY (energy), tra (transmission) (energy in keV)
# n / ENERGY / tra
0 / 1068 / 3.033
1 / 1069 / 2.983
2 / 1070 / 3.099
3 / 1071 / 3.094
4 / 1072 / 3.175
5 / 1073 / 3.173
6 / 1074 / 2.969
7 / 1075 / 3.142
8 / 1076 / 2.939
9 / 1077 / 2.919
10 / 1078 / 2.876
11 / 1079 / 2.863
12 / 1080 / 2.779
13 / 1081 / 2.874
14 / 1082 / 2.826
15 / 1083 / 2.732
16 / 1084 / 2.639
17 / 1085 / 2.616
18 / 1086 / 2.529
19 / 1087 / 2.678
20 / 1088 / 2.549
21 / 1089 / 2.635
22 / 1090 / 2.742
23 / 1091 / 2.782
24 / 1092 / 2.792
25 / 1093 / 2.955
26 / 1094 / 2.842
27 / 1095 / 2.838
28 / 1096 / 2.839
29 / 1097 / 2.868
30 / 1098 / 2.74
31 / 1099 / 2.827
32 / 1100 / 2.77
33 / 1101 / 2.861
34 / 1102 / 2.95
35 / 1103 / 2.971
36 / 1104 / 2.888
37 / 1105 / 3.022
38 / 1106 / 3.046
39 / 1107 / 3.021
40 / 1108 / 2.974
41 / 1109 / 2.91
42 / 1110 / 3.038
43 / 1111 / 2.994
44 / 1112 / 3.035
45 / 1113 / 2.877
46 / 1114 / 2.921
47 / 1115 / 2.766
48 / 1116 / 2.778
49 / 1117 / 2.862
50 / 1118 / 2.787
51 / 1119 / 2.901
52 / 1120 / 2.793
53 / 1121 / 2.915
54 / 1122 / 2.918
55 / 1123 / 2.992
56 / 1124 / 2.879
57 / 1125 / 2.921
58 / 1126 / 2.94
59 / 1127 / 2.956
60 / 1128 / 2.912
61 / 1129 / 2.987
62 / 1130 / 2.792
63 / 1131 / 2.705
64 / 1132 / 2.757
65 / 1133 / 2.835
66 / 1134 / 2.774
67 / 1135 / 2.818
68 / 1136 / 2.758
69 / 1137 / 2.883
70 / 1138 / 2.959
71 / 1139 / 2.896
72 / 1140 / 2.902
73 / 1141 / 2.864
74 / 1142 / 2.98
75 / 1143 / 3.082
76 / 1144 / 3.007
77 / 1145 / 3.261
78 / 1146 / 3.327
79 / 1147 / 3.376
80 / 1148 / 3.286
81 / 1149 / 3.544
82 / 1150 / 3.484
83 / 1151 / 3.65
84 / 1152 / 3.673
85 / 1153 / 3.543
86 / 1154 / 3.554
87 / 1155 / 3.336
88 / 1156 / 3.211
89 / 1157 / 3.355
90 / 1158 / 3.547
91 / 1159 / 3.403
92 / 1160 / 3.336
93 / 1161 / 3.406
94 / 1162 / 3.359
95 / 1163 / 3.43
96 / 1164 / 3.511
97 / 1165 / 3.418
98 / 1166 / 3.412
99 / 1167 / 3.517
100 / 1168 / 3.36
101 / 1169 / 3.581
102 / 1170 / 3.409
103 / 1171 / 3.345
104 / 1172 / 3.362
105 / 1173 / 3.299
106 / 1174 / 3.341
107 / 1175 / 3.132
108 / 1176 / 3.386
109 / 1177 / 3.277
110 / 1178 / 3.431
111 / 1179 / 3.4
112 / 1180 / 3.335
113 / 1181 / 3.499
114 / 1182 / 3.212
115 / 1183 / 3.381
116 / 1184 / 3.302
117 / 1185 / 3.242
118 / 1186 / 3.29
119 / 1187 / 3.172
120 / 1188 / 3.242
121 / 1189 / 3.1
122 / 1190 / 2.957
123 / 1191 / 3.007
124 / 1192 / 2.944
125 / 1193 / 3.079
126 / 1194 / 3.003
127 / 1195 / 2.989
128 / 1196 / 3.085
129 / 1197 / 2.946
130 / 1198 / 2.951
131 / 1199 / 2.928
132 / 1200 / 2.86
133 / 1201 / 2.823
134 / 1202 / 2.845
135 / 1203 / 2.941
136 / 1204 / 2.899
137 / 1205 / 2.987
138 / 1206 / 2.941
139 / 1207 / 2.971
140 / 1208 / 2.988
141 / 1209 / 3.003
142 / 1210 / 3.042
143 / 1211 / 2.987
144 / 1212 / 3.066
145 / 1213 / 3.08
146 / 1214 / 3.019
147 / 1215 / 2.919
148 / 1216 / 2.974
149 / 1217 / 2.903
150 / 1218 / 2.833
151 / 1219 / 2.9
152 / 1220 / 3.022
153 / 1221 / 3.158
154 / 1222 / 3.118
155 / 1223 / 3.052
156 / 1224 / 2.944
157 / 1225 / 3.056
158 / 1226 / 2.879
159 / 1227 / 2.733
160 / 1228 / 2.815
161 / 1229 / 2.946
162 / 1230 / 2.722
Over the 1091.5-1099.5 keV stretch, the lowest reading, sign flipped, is -2.7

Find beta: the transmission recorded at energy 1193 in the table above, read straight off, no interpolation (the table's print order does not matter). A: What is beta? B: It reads 3.079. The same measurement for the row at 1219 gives 2.9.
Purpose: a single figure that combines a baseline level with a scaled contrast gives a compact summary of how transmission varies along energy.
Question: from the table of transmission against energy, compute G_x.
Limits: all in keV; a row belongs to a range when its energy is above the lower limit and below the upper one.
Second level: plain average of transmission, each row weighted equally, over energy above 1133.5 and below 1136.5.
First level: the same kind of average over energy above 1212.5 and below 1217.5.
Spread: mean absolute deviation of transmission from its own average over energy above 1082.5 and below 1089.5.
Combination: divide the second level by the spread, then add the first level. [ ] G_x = 56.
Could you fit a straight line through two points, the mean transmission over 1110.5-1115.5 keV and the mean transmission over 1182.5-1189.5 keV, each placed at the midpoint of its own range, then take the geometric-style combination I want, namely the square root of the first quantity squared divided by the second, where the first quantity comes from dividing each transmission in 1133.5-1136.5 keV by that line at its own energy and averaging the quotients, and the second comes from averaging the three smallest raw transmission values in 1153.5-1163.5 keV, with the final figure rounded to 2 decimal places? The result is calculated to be 0.51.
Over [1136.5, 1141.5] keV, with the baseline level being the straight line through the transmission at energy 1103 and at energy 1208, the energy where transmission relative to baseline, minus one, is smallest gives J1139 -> 1141 keV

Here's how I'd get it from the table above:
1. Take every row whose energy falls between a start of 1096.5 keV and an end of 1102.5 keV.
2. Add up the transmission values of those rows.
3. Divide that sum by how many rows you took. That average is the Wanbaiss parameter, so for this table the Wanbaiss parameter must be 2.84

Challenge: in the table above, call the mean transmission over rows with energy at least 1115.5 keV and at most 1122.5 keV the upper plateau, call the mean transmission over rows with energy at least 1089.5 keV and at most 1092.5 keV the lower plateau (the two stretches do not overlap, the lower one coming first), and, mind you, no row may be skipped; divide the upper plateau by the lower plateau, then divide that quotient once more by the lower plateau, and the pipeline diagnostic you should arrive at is 0.37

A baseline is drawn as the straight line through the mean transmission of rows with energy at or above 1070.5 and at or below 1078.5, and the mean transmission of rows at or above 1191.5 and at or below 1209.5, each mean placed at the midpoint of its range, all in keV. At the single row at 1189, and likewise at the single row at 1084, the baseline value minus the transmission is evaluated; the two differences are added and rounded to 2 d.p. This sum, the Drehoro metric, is 0.25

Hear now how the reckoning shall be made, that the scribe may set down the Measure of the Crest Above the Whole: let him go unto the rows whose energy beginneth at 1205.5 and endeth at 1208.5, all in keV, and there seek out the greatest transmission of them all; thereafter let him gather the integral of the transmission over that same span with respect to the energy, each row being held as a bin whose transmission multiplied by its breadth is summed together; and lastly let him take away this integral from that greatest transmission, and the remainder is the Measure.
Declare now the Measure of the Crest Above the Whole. -5.9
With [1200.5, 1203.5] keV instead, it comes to -5.7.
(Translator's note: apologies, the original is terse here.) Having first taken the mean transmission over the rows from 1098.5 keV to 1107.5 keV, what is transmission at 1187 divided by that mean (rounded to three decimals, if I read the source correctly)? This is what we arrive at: 1.083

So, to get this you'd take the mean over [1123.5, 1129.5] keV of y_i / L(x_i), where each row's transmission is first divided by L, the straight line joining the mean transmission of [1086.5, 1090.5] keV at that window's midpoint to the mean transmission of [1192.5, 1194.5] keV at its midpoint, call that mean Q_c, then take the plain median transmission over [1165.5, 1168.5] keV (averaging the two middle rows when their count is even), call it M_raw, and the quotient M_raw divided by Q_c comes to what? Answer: 3.2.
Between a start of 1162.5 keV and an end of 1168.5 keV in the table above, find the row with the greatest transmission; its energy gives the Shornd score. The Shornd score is 1167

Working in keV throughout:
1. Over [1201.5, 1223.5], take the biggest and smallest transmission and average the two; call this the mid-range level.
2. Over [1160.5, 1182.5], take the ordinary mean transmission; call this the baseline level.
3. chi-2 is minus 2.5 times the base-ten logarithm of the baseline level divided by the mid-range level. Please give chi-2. -0.13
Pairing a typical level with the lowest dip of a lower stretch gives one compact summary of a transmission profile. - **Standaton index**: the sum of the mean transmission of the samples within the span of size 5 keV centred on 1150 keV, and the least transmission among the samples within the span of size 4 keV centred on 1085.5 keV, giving 6.1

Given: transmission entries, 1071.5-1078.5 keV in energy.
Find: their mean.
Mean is 3.03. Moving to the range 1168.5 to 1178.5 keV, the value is 3.36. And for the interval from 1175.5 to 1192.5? 3.25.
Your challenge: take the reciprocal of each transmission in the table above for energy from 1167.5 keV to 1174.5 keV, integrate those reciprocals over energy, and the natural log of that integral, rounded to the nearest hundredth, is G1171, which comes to 0.73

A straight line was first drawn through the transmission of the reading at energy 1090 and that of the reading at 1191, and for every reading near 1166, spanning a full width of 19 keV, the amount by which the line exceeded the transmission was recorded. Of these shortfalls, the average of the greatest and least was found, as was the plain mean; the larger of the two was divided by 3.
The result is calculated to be -0.13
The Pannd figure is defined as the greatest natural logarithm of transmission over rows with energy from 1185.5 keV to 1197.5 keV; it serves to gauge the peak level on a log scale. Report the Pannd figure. 1.19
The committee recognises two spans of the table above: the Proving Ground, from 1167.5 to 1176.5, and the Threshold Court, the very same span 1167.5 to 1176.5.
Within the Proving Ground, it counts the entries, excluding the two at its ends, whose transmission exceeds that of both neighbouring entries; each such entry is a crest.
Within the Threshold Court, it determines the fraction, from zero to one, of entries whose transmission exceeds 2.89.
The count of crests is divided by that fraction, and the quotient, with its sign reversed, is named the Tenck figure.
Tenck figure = -3.0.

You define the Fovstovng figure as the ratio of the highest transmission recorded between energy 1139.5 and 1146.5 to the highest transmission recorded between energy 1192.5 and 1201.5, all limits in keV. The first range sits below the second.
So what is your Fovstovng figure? 1.08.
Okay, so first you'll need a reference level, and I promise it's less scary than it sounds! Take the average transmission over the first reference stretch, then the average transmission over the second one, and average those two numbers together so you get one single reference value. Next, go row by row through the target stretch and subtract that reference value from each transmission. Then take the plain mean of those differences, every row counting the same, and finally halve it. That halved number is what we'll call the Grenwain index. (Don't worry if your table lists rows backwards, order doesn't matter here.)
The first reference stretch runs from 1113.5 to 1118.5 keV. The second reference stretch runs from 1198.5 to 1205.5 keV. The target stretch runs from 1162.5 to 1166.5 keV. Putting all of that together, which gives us 0.29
